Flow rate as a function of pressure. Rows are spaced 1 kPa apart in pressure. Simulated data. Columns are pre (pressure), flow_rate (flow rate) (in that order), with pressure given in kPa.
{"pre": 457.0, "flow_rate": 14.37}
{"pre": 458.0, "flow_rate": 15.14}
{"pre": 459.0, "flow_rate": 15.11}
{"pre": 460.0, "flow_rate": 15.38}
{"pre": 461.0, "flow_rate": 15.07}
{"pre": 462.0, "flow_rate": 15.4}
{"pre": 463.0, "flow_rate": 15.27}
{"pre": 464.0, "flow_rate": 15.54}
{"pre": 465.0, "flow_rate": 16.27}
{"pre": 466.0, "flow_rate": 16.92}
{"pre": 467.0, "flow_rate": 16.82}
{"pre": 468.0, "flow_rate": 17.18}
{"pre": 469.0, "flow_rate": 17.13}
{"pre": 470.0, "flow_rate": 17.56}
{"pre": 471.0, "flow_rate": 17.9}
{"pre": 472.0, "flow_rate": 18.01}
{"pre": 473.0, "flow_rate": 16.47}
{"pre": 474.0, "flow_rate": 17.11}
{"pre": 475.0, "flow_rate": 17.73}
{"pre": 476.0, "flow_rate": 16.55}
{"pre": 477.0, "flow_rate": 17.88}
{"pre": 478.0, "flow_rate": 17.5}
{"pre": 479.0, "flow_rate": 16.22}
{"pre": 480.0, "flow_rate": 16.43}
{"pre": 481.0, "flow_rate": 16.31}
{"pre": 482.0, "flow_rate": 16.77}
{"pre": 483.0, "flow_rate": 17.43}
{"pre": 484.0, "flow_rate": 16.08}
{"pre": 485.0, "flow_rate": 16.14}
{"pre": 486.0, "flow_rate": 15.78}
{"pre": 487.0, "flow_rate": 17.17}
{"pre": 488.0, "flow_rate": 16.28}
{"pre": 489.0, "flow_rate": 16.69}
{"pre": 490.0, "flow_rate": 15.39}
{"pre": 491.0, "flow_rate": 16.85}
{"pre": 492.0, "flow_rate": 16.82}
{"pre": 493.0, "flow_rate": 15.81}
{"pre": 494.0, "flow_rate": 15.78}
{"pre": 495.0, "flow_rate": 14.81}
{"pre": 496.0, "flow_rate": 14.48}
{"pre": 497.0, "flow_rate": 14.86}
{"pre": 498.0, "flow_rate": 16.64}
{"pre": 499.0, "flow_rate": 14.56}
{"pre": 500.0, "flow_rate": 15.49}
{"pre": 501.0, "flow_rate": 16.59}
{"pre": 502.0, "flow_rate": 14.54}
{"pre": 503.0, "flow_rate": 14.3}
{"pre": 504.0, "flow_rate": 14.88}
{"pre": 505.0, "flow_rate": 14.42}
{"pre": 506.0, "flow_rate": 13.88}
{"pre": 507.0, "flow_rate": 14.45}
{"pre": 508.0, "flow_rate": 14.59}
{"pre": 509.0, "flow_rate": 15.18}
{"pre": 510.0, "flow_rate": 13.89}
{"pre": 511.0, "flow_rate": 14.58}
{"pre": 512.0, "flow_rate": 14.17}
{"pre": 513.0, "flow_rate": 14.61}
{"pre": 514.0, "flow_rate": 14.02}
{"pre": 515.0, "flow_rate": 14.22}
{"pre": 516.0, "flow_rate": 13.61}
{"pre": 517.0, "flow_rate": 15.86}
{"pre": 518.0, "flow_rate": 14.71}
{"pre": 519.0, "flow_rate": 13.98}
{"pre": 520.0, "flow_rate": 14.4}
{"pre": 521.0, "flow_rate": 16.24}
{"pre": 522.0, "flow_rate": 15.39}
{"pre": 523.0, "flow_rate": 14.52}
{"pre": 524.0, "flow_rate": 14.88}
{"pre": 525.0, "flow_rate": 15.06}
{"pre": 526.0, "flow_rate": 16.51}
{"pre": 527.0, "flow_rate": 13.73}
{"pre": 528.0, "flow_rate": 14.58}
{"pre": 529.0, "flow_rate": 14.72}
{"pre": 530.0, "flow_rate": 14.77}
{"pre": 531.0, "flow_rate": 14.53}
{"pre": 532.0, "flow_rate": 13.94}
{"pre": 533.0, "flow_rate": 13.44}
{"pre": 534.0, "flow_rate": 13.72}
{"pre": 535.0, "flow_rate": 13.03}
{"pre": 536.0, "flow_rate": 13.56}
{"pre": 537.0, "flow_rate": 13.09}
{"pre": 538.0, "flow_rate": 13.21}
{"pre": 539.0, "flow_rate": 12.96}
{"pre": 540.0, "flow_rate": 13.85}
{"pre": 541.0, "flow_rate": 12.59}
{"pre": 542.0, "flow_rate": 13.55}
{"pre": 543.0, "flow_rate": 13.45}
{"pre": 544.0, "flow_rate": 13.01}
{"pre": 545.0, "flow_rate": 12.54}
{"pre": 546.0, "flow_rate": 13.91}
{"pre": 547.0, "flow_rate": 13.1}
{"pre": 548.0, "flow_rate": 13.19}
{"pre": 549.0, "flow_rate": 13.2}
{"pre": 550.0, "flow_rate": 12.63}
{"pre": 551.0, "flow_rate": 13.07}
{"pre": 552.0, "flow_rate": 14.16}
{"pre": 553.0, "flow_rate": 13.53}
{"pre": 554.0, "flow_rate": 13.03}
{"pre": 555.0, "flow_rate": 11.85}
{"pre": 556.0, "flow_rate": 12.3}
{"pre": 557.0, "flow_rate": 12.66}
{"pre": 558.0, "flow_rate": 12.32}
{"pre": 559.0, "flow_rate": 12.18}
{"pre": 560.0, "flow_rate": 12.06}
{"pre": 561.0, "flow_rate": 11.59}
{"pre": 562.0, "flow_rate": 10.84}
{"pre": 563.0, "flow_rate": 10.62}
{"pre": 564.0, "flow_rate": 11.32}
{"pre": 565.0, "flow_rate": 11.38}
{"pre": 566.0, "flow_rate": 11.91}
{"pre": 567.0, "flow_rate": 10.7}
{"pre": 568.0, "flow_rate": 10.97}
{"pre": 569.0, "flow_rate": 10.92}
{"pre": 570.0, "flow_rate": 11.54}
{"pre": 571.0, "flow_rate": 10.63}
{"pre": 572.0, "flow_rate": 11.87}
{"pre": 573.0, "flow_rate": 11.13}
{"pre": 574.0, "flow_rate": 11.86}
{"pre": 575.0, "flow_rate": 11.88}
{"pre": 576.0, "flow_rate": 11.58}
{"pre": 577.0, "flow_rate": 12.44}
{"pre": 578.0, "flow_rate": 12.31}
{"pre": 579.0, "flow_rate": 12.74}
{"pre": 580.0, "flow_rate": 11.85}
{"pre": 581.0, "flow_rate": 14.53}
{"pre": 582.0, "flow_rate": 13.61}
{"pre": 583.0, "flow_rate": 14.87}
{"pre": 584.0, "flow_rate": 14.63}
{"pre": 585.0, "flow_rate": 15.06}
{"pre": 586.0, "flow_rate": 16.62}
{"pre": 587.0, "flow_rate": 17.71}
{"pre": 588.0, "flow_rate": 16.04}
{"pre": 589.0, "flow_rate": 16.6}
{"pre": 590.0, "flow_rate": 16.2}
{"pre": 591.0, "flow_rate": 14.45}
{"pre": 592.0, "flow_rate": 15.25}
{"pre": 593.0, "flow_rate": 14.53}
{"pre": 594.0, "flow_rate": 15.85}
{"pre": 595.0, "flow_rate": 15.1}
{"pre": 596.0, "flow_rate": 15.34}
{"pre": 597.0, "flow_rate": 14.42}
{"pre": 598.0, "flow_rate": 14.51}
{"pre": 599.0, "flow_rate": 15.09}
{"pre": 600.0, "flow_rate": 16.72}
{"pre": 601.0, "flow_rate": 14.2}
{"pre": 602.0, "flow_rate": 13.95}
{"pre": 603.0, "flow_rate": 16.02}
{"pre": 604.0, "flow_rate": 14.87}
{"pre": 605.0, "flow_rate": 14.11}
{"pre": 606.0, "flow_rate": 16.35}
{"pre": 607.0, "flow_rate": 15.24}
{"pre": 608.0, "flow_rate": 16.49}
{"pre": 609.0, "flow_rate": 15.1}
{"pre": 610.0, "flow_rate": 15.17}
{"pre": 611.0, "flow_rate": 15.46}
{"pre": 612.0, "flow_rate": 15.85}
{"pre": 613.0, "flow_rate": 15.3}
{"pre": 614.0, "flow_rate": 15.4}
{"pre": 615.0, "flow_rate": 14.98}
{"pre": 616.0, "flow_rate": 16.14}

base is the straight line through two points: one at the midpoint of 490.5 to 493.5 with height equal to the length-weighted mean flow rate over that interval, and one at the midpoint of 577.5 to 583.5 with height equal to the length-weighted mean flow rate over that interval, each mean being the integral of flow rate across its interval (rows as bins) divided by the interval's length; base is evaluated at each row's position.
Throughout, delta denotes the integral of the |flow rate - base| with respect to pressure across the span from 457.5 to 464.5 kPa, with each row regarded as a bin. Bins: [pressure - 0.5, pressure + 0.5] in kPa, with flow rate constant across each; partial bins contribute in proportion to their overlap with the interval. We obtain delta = 16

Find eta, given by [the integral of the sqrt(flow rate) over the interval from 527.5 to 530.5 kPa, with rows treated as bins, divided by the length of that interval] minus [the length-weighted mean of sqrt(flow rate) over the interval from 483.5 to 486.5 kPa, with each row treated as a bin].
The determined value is -0.2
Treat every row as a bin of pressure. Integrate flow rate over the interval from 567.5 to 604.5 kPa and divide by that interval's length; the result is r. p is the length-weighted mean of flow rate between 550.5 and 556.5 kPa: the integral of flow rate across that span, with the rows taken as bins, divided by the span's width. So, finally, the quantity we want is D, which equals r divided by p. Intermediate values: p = 13.0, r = 14.0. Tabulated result 1.08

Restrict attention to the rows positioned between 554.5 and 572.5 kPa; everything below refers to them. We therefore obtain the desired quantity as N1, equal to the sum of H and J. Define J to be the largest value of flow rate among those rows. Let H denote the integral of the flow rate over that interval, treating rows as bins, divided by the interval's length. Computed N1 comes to 24.2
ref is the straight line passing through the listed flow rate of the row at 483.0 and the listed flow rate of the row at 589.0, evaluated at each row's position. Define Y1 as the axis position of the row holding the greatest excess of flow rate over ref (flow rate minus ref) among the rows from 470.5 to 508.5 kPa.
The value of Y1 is 472.0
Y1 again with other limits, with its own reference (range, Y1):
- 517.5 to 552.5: 526.0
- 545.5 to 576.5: 552.0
